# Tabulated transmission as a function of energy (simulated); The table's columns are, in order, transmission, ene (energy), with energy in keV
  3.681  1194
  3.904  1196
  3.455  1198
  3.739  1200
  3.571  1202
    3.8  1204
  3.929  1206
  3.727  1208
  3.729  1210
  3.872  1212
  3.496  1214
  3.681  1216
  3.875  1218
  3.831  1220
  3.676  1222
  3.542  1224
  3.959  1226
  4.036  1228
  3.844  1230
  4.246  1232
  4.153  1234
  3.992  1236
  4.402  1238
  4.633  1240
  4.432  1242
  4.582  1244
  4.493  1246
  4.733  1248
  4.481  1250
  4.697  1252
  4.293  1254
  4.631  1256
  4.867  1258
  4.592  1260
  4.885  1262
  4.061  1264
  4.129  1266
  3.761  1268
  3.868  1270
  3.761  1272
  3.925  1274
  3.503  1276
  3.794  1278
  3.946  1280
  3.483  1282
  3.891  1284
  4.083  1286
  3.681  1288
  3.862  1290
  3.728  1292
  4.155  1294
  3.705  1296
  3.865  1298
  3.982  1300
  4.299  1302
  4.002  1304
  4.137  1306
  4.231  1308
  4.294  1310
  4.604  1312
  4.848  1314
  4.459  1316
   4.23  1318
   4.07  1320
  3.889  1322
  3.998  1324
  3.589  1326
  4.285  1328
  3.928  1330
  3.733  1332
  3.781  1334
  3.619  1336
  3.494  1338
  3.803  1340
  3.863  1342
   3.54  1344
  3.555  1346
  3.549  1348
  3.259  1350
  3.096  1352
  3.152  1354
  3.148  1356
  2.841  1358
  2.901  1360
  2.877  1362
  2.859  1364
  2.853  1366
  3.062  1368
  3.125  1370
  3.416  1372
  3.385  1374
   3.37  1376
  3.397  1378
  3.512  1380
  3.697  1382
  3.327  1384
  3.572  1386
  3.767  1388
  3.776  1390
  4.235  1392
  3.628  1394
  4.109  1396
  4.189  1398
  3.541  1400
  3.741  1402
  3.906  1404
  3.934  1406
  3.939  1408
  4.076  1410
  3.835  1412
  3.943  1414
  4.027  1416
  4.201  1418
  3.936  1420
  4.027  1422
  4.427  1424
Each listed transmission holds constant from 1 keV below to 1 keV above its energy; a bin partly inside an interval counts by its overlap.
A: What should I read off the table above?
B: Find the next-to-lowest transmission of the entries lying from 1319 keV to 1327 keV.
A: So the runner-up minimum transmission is 3.889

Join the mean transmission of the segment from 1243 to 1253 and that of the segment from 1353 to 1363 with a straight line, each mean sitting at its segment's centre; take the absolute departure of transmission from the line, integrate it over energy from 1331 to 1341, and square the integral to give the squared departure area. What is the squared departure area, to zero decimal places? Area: 14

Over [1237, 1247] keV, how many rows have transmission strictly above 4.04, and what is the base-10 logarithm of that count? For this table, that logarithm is 0.7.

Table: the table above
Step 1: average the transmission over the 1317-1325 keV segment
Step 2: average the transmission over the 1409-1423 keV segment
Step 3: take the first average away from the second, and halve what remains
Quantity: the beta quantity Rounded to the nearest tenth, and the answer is 0.0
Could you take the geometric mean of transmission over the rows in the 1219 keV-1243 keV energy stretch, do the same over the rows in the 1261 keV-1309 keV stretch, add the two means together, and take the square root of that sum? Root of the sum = 2.83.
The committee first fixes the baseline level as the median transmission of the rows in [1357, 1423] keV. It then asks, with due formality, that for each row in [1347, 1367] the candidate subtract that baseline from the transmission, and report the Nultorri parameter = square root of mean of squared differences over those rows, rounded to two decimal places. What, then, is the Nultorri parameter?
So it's 0.68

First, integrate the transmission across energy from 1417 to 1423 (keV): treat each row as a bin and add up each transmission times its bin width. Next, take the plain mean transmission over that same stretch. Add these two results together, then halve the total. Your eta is 14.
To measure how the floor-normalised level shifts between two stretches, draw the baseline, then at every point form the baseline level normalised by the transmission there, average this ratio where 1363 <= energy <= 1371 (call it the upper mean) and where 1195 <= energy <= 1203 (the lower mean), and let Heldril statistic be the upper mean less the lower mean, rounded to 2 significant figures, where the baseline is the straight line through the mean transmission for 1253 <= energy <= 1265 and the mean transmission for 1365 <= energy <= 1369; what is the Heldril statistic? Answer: -0.49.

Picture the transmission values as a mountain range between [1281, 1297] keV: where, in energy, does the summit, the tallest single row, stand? 1294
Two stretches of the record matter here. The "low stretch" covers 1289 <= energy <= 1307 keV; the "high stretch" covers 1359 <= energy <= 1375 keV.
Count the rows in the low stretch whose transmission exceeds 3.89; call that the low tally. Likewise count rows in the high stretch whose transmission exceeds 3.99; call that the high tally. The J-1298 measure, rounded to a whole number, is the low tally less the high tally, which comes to 5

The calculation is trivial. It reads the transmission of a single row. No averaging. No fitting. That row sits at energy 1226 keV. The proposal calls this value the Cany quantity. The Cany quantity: 3.959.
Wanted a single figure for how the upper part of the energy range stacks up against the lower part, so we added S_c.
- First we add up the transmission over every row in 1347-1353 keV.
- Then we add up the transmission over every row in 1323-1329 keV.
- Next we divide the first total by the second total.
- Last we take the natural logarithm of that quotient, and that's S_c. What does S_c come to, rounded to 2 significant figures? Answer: -0.18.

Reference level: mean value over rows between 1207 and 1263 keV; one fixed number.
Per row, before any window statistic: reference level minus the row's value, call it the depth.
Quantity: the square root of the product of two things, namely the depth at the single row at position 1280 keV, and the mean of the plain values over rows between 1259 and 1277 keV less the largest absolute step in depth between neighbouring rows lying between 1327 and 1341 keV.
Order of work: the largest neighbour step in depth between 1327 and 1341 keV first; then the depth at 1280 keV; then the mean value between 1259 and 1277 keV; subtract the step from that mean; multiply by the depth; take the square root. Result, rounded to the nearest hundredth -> 0.95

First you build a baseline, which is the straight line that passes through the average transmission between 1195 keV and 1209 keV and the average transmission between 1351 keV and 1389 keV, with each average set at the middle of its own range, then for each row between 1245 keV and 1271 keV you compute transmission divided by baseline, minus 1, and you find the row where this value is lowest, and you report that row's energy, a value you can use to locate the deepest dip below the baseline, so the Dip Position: 1268 keV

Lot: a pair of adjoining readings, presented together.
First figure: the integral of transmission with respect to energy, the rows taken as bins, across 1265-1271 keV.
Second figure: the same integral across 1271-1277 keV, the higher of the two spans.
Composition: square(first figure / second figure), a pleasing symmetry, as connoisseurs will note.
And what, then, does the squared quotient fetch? 1.10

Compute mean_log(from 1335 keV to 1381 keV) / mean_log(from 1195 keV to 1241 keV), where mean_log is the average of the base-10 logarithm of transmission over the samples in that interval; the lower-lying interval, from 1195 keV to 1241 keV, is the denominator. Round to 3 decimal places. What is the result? 0.878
